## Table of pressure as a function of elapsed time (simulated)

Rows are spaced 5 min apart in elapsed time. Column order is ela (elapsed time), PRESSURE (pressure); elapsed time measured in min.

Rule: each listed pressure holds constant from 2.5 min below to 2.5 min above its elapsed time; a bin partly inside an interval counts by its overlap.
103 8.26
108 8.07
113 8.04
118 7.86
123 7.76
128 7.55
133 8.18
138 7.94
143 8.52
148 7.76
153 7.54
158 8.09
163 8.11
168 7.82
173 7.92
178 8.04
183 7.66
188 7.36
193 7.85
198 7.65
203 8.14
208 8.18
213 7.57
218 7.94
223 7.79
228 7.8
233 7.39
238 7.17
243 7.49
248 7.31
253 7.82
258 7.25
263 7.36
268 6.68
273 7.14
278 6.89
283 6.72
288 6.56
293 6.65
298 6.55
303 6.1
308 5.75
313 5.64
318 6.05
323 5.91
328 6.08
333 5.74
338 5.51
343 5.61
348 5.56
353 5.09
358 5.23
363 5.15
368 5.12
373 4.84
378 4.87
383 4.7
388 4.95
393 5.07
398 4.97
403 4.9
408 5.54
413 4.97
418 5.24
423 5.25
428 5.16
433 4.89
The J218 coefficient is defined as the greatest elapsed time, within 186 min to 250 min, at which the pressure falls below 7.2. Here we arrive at 238 min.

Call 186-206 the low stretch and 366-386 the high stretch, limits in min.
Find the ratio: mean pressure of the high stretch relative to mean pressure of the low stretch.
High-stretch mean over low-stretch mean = 0.63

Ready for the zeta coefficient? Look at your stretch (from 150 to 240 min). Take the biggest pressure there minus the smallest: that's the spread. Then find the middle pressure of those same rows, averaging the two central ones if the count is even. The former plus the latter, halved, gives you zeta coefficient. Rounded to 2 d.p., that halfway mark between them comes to 4.41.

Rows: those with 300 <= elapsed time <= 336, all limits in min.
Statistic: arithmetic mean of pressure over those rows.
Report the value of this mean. 5.9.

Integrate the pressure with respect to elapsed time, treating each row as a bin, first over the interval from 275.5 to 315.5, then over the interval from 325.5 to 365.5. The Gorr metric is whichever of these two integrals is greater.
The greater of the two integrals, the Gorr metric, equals 254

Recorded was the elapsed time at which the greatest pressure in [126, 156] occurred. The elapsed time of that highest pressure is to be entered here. 143 min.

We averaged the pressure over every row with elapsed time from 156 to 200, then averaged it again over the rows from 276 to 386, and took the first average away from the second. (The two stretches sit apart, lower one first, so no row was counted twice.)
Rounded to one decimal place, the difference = -2.1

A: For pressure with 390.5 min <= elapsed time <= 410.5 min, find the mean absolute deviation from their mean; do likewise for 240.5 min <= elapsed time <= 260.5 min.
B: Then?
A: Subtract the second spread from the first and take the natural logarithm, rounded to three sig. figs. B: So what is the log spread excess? -3.79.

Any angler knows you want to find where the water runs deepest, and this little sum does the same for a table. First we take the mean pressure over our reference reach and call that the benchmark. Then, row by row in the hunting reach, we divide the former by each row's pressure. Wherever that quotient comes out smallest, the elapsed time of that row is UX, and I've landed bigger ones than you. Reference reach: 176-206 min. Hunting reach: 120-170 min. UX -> 143 min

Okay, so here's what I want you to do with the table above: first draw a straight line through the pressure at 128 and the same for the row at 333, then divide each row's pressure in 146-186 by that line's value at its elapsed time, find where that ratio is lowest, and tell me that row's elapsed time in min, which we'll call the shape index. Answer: 153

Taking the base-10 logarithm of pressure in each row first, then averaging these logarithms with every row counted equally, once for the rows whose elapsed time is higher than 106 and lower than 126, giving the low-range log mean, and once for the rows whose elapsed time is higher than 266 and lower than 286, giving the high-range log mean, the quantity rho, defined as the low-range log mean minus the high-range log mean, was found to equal 0.063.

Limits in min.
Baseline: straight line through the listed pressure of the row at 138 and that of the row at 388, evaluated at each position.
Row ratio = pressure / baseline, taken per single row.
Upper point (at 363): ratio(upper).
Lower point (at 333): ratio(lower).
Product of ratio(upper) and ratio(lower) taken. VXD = 1.00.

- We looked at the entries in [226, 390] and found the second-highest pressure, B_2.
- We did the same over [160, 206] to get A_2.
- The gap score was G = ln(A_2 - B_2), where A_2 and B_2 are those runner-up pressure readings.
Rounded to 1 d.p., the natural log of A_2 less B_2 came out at -1.2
